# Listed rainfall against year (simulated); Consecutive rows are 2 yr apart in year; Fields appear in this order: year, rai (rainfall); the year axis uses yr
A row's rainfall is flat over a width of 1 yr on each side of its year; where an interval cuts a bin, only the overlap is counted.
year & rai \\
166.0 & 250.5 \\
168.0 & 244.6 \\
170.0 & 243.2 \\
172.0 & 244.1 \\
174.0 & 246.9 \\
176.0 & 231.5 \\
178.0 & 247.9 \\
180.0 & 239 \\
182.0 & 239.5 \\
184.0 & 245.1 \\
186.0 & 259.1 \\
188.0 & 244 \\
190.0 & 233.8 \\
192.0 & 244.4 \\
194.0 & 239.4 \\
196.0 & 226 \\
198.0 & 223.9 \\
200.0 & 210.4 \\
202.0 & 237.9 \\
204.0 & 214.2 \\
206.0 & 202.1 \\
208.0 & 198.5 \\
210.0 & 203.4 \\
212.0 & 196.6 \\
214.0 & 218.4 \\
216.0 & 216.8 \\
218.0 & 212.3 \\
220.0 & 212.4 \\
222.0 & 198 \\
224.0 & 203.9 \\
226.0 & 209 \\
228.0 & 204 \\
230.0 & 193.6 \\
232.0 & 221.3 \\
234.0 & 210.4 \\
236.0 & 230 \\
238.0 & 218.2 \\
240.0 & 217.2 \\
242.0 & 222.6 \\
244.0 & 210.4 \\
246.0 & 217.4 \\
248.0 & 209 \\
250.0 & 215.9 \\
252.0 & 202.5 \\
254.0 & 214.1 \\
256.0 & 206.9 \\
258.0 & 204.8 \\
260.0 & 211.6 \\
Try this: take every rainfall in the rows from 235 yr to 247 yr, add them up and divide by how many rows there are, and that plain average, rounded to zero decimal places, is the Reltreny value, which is 219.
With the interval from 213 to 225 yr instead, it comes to 210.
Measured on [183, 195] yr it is 244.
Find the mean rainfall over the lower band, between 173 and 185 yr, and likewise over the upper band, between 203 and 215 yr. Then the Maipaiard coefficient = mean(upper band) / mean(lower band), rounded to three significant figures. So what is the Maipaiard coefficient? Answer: 0.851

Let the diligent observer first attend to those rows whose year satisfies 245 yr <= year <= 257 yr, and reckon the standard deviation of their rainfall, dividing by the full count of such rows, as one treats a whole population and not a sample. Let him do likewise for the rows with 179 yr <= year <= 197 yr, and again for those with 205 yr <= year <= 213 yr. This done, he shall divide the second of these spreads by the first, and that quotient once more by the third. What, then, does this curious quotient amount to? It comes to 0.59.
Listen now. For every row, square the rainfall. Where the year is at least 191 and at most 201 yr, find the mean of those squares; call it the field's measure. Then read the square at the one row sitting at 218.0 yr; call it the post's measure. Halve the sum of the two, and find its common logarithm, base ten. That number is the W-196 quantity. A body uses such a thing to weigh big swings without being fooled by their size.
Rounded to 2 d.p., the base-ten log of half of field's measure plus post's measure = 4.69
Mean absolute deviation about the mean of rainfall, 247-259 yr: 4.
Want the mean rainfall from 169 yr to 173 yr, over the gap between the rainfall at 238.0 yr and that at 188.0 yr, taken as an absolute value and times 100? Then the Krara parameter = 944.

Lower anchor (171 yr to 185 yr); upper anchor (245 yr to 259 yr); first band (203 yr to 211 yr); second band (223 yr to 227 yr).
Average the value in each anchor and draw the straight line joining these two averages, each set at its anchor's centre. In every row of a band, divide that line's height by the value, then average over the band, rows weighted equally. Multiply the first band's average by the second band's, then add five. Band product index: 6.21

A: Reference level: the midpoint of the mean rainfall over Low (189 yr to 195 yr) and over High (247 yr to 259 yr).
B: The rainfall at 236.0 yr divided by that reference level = 1.03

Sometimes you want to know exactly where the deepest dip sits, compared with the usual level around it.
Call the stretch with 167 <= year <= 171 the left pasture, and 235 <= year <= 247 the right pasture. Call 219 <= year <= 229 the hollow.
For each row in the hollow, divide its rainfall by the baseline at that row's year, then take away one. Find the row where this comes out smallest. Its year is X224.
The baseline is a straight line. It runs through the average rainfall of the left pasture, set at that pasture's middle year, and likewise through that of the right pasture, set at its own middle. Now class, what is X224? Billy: 222.0 yr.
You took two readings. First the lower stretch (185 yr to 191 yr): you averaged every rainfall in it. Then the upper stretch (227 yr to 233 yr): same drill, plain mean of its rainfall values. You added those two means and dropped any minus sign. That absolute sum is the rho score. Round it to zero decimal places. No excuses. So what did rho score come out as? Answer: 452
